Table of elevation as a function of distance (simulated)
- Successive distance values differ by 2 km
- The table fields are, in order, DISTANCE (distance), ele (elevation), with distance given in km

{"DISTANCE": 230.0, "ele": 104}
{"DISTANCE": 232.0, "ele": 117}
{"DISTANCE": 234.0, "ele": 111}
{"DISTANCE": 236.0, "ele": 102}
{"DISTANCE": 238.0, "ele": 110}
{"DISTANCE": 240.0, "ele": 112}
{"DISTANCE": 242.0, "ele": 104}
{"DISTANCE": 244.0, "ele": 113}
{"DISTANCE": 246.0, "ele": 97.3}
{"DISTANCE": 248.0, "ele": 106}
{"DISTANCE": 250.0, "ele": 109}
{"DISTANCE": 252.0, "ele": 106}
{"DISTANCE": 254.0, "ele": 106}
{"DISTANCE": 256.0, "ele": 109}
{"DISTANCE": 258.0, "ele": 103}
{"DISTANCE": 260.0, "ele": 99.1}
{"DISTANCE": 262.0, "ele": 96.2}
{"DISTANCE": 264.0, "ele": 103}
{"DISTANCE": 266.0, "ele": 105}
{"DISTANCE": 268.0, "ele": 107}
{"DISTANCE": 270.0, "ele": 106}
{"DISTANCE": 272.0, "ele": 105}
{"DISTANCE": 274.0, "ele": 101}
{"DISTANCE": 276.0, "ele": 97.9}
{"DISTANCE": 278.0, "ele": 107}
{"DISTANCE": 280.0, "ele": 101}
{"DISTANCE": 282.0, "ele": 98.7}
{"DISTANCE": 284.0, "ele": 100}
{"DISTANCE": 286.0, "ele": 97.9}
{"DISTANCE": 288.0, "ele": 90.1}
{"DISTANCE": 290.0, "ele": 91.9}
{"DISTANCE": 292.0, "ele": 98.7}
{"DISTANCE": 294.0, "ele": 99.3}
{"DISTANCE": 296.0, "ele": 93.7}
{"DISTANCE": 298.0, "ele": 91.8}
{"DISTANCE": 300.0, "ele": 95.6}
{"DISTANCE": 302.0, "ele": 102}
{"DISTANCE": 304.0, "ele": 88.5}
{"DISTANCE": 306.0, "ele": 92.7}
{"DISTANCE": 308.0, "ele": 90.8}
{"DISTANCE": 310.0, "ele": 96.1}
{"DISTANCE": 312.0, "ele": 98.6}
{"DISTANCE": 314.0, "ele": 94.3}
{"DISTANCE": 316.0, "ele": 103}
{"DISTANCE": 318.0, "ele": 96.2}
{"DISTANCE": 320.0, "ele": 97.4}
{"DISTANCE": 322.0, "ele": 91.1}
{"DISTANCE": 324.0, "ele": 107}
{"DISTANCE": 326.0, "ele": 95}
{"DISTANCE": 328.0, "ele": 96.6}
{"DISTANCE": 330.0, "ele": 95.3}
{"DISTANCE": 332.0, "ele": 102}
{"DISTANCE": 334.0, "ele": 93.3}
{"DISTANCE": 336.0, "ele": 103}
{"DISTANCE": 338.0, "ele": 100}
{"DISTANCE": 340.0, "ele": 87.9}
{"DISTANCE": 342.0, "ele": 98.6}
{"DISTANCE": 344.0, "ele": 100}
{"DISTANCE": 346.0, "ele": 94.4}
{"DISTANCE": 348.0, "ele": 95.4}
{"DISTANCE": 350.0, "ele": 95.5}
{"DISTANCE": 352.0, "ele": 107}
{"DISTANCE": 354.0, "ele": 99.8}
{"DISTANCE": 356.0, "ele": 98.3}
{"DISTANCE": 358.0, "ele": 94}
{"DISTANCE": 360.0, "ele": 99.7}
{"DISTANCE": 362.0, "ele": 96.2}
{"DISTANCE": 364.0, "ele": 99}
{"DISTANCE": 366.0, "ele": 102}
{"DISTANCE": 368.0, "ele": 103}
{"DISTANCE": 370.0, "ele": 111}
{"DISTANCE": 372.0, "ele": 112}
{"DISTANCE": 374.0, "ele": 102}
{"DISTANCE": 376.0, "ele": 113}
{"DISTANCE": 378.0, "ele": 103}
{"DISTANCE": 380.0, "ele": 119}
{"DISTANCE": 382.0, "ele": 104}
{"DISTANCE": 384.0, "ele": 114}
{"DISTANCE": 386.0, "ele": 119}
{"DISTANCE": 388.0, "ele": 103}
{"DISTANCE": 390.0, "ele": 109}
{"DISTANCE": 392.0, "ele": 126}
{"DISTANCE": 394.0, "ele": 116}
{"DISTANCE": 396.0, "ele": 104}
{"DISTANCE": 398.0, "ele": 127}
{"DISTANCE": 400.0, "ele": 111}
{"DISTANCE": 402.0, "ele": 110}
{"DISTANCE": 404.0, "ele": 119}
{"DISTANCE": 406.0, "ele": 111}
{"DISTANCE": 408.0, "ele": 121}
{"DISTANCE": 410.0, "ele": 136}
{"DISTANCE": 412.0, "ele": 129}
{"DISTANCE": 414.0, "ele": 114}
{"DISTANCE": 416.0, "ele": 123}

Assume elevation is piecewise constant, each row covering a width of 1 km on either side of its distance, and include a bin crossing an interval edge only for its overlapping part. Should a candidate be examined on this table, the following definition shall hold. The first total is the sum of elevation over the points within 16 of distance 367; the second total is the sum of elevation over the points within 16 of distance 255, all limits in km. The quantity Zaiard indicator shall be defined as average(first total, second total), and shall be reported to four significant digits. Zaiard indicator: 1672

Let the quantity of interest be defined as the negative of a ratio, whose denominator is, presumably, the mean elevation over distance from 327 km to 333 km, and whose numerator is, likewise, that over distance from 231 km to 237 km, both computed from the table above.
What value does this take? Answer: -1.12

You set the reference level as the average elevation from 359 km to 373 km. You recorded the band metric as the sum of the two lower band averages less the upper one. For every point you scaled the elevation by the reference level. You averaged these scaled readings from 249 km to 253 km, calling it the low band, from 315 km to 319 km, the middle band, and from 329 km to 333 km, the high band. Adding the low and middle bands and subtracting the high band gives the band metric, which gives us 1.05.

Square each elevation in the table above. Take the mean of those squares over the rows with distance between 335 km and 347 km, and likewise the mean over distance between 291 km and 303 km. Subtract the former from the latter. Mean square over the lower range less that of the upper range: -103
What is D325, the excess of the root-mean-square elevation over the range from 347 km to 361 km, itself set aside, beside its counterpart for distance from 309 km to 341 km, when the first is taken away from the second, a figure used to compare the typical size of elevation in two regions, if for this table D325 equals -1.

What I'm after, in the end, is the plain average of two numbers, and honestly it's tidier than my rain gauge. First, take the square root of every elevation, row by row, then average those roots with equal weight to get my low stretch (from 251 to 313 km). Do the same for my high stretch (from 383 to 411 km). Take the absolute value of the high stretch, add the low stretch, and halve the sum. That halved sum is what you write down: 10.37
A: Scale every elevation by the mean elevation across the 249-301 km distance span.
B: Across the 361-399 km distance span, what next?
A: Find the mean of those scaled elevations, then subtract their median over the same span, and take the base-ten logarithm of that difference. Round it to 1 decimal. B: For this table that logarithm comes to -2.2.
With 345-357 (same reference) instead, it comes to -1.8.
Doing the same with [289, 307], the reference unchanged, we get -1.9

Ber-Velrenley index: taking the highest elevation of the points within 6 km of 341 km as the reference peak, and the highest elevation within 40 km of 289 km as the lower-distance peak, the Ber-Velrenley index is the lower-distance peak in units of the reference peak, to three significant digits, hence 1.06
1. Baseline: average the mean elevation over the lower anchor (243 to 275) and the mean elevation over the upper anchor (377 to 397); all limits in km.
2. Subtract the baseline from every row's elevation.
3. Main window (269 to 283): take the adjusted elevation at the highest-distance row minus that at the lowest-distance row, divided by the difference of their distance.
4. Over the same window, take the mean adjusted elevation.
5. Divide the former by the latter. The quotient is 0.11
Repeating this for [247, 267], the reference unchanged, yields 0.01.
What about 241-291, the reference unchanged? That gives 0.04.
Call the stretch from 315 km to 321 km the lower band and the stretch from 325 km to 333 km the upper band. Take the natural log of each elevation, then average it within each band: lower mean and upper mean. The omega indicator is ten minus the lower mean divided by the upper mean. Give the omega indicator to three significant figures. 9.00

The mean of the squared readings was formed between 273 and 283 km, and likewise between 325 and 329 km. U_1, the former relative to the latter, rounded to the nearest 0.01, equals 1.12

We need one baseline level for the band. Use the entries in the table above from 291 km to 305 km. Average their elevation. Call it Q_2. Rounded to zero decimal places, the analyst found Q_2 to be 96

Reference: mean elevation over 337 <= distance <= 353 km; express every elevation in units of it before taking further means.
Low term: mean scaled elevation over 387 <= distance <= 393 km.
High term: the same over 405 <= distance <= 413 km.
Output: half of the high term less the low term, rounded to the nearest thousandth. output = 0.059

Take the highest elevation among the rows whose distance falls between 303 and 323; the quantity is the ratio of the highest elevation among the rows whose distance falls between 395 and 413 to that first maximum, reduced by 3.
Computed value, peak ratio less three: -1.68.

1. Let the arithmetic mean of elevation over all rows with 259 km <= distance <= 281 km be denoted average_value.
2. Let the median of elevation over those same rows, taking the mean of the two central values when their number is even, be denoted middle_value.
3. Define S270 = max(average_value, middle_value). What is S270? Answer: 103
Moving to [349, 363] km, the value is 99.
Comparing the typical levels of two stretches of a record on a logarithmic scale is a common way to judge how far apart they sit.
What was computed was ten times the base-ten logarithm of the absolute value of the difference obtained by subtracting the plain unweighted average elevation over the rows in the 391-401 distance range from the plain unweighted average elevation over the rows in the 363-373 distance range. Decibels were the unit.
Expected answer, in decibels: 10.6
